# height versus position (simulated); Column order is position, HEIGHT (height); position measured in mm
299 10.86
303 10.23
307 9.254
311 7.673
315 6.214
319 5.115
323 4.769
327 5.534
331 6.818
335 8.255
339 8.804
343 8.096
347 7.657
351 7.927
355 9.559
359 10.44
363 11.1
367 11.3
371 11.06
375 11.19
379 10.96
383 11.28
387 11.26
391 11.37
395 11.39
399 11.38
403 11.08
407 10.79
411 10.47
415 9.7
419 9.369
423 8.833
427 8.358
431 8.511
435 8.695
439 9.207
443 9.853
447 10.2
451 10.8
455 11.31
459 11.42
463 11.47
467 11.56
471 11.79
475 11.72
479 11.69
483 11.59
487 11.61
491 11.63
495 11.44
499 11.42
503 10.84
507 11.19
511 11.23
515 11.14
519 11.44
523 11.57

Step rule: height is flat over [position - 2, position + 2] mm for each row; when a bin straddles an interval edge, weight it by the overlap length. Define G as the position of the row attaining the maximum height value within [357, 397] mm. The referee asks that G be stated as 395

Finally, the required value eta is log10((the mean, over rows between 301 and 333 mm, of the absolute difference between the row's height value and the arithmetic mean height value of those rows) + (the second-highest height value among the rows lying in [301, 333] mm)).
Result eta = 1.03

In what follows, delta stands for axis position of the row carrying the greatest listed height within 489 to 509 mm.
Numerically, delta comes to 491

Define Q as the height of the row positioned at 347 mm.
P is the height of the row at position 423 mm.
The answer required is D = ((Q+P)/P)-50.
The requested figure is -48.13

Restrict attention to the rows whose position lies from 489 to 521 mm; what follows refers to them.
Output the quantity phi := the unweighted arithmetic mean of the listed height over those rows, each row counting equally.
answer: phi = 11.3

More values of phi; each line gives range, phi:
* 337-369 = 9.4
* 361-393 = 11.2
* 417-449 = 9.1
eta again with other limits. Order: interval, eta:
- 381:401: 1.06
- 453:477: 1.07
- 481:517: 1.07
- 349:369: 1.08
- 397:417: 1.06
